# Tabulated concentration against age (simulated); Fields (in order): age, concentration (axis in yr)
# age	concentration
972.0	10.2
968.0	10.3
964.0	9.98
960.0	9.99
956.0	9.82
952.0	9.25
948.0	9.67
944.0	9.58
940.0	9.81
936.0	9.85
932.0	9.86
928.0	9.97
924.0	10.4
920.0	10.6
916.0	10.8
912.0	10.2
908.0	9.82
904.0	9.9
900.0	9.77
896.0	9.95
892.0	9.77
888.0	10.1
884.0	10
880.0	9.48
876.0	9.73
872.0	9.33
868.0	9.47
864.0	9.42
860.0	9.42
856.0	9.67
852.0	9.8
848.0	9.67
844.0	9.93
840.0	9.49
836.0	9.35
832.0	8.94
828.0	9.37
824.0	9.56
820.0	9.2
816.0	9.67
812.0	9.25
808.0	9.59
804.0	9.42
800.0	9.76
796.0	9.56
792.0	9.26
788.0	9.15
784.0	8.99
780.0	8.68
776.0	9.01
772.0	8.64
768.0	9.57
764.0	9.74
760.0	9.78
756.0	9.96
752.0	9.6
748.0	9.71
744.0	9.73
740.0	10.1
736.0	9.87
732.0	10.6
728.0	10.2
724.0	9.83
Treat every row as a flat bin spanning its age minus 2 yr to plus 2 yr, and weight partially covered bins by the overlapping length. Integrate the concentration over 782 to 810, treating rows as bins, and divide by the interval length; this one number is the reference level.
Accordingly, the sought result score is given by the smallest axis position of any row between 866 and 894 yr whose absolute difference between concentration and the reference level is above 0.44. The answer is 884.0 yr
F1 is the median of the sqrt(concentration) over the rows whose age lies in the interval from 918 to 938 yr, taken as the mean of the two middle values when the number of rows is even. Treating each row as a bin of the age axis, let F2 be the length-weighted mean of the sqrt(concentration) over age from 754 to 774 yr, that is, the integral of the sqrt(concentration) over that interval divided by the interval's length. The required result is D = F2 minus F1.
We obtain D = -0.070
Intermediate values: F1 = 3.16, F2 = 3.09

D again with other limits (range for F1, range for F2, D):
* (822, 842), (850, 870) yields 0.030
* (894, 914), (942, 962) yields -0.038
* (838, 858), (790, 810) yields -0.025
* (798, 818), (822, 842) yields -0.041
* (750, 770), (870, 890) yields -0.002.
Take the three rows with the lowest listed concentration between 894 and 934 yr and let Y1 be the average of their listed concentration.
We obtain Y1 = 9.8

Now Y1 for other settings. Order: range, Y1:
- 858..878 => 9.4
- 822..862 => 9.2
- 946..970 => 9.6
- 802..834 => 9.1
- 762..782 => 8.8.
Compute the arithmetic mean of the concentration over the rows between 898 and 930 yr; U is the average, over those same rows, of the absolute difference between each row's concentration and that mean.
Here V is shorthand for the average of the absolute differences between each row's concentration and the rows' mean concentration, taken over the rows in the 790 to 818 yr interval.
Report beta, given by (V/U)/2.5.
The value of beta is 0.21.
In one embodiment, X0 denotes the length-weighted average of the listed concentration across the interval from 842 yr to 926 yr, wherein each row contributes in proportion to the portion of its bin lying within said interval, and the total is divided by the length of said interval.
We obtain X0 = 9.9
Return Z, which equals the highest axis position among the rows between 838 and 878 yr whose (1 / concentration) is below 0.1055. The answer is 876.0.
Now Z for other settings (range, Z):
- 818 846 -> 844.0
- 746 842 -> 840.0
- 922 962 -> 960.0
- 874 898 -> 896.0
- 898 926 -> 924.0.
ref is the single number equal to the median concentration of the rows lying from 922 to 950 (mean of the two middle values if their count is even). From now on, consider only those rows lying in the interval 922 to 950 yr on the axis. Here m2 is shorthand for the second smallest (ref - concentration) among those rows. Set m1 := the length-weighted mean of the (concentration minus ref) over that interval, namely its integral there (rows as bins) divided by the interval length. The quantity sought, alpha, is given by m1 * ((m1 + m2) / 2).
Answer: 0.00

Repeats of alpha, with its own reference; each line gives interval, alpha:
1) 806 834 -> 0.05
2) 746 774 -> 0.03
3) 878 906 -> 0.00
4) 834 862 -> 0.02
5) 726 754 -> -0.01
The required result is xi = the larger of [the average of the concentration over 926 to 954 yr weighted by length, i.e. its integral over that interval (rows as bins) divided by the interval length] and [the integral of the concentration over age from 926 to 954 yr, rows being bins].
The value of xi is 272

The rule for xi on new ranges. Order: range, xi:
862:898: 349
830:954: 1212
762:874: 1052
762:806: 407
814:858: 419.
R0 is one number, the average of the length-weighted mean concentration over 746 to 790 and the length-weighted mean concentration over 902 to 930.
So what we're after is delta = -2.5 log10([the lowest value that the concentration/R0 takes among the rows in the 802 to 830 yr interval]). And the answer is 0.07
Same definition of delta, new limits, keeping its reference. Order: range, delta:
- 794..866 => 0.10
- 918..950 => 0.02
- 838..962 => 0.06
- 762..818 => 0.14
